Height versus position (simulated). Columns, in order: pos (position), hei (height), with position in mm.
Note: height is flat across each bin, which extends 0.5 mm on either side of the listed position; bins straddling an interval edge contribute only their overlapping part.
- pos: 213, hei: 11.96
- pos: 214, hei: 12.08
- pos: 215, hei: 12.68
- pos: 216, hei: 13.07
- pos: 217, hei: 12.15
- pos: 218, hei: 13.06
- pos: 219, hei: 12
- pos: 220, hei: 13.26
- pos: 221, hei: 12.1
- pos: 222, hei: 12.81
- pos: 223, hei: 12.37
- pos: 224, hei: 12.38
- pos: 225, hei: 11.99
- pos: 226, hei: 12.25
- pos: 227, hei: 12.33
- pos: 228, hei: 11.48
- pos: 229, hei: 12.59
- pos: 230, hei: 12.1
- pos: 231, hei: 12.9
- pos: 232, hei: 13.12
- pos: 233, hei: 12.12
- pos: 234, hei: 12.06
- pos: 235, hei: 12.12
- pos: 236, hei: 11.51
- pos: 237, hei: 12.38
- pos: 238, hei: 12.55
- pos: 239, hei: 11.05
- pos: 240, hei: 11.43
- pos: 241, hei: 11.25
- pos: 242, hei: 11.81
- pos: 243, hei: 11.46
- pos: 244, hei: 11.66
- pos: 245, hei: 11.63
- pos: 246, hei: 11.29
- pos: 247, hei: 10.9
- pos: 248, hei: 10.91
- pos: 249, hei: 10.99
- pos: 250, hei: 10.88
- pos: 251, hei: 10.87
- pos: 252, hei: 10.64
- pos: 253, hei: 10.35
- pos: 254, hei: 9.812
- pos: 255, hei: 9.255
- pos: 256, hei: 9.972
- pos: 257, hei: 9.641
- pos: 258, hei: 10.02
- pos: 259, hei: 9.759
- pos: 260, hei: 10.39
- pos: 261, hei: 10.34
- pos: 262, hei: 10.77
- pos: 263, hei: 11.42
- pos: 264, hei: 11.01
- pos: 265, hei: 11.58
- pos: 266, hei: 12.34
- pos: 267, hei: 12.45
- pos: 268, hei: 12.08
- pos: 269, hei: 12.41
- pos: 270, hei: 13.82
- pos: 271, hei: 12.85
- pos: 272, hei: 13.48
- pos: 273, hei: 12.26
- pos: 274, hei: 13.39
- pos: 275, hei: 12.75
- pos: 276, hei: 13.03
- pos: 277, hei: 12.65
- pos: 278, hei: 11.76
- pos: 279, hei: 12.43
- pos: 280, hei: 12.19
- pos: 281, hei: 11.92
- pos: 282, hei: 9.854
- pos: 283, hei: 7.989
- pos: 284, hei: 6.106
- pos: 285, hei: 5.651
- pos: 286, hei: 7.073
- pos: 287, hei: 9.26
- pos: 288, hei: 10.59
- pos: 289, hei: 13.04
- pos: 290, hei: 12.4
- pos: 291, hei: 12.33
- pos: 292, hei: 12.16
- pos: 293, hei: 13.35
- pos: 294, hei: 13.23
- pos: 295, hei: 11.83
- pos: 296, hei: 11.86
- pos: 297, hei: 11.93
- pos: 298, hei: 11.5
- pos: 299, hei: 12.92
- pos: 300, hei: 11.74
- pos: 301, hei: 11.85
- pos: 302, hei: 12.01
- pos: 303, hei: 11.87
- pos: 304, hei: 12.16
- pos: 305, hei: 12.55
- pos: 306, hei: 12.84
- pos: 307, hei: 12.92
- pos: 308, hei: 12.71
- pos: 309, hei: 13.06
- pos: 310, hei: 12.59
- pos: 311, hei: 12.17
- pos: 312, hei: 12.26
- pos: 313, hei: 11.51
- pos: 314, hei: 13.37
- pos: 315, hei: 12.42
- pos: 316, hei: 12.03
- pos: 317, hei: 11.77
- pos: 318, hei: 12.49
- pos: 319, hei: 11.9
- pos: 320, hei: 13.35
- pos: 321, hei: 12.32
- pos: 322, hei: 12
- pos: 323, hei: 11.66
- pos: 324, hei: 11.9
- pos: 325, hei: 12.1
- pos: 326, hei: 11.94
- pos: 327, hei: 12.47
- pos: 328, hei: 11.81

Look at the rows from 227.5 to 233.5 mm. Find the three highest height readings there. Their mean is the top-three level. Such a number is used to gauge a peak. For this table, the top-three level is 12.9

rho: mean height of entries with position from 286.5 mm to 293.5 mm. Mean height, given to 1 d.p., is 11.9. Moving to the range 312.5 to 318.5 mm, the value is 12.3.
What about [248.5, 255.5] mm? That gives 10.4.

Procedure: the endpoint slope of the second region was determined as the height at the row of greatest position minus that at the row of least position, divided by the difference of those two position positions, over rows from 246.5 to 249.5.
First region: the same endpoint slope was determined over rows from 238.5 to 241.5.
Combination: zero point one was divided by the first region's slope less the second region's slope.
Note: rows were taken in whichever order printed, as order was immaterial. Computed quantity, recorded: 1.8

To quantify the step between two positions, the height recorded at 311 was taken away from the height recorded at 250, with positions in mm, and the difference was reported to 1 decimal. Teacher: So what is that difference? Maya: -1.3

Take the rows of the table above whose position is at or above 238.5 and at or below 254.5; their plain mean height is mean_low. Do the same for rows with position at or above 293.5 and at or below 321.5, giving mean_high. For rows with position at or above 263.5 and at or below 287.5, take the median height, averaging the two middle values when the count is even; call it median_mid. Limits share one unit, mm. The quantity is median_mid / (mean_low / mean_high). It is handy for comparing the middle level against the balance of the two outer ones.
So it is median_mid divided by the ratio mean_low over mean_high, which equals 14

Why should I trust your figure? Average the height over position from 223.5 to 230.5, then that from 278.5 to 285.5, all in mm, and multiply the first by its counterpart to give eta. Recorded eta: 115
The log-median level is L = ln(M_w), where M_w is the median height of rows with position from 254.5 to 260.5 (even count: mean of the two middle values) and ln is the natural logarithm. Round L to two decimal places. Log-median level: 2.29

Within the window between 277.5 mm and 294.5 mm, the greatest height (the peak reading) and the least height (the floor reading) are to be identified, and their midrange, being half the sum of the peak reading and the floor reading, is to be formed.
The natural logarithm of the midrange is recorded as 2.25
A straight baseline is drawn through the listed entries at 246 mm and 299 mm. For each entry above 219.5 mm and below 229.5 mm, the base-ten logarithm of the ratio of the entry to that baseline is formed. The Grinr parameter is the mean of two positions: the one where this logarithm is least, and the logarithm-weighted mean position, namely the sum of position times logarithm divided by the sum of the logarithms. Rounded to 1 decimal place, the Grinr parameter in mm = 226.0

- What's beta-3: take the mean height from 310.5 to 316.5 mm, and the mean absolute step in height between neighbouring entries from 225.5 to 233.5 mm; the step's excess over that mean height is -11.6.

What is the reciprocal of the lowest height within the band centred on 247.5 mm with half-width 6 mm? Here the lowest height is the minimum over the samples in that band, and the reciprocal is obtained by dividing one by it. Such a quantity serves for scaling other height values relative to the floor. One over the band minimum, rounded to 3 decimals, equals 0.097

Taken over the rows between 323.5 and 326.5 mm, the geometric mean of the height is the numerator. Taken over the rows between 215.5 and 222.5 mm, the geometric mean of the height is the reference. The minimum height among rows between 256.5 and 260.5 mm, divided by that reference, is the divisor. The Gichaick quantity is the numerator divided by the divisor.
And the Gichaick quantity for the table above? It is 15.7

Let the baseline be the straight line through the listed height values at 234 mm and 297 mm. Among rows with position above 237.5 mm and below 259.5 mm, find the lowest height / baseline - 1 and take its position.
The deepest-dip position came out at 255 mm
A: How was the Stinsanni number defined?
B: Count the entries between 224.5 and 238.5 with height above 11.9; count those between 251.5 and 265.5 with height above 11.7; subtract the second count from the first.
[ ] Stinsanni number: 12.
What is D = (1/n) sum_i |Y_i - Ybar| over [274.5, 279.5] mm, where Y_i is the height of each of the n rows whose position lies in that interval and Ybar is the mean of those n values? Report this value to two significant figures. 0.34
